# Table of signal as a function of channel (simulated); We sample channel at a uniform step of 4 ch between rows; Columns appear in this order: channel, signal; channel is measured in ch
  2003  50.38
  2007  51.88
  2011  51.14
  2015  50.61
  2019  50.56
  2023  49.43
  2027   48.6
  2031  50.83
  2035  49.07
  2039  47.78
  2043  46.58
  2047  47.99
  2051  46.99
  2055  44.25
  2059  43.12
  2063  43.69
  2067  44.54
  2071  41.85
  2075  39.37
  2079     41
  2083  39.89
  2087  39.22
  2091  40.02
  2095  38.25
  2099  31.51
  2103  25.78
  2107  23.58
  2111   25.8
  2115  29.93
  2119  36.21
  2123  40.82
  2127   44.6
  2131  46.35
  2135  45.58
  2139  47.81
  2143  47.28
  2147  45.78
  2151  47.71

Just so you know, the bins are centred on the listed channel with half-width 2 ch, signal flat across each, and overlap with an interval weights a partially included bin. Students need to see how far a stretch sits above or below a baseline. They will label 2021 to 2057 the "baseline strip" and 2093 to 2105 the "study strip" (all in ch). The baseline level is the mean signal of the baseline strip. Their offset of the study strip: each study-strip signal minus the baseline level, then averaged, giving -16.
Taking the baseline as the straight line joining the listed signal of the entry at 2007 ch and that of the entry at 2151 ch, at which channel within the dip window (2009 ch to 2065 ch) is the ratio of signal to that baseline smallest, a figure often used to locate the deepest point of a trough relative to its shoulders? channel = 2059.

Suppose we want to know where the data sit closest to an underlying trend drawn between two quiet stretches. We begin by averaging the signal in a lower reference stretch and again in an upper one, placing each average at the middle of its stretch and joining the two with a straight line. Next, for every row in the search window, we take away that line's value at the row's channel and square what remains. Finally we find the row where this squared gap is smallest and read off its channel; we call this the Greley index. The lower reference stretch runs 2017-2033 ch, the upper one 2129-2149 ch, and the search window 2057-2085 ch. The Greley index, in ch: 2067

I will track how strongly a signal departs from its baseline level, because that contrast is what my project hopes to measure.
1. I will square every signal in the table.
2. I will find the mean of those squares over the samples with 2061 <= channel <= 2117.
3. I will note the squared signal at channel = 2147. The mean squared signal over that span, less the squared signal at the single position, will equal -750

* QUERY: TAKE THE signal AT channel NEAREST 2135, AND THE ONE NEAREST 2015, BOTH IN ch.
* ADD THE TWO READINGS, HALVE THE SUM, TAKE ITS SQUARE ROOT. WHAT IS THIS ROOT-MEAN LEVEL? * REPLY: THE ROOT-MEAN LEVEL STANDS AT 6.94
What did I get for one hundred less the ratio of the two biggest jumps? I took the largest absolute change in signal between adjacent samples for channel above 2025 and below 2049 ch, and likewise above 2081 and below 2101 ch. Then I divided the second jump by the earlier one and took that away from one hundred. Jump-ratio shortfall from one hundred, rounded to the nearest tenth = 97.0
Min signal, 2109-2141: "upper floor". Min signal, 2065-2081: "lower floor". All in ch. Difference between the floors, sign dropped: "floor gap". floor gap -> 14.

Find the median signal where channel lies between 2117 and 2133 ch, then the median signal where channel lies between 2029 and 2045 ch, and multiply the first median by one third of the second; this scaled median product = 689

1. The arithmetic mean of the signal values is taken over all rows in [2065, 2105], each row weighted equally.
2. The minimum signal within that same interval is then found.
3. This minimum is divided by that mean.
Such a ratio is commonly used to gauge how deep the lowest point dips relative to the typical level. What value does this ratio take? 0.68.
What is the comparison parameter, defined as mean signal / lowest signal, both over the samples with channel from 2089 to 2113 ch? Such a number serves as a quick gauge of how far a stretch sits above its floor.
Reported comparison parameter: 1.31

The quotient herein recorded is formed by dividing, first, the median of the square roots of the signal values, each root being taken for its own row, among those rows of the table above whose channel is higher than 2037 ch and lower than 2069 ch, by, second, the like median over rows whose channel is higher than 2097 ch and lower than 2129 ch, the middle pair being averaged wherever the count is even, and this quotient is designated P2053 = 1.22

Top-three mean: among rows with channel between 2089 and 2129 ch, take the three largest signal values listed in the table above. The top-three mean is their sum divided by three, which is 42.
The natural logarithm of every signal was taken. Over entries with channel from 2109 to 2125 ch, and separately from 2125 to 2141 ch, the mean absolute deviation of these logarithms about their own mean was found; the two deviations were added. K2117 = 0.18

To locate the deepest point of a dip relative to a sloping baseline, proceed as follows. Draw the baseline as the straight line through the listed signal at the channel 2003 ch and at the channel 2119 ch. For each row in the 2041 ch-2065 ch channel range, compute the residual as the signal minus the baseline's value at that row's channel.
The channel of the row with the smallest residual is 2059 ch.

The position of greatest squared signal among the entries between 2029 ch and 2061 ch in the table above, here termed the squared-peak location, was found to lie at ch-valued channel 2031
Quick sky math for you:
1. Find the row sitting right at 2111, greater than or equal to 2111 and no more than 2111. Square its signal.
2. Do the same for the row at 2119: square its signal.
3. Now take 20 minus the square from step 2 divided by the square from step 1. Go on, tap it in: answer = 18.0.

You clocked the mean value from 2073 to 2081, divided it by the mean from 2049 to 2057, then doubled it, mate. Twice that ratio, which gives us 1.8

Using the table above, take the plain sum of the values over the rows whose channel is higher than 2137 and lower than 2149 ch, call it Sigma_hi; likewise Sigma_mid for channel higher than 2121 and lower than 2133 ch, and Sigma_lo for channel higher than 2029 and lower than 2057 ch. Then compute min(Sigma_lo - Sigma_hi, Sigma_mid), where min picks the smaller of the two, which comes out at 132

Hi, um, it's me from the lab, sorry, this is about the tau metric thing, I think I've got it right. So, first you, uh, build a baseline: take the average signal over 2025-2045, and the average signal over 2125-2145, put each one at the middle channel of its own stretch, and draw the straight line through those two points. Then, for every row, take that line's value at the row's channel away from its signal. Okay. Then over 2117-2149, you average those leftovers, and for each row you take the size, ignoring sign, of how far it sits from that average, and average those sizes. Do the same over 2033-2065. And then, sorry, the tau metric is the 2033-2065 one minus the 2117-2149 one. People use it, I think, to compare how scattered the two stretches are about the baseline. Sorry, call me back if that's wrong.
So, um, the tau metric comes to -1.3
